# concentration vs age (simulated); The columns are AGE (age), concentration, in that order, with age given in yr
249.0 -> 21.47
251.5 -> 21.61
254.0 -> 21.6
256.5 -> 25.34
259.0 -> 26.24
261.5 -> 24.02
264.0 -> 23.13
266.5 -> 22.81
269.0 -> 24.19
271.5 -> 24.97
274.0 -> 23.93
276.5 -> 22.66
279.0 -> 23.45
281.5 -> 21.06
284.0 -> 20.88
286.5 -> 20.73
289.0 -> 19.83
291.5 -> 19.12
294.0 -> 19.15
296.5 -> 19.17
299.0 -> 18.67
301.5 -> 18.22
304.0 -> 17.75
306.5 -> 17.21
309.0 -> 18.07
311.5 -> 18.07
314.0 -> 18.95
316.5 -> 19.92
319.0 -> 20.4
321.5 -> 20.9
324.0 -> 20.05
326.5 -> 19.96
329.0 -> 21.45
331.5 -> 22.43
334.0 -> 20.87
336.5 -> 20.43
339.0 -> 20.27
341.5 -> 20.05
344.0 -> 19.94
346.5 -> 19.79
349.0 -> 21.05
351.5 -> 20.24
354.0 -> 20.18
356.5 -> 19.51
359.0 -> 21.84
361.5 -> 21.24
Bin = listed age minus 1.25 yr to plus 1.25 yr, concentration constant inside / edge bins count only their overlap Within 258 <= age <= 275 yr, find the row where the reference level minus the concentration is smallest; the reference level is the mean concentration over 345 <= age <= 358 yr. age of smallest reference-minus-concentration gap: 259.0 yr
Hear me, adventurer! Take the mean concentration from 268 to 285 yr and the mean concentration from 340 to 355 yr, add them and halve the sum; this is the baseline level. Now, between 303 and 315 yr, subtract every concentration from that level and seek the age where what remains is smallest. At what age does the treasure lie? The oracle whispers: 314.0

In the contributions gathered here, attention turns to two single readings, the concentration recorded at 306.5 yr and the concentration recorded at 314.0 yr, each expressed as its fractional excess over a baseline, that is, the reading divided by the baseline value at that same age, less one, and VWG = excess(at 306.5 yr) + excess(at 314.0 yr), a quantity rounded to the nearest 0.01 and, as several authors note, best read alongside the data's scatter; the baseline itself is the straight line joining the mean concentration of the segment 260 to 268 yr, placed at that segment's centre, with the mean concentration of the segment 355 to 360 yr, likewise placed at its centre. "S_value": -0.36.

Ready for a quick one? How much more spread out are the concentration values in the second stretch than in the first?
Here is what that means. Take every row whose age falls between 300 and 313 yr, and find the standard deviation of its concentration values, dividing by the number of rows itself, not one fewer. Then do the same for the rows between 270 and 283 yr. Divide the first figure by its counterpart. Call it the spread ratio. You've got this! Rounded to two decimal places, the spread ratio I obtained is 0.28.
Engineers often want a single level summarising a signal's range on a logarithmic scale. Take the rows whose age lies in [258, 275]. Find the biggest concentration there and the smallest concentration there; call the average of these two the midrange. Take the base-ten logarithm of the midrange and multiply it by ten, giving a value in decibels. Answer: 13.9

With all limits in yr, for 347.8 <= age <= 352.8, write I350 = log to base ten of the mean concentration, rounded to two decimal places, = 1.31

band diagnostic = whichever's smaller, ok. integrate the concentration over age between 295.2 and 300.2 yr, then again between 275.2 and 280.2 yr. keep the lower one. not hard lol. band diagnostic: 95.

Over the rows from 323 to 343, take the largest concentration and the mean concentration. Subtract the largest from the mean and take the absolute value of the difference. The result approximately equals 1.7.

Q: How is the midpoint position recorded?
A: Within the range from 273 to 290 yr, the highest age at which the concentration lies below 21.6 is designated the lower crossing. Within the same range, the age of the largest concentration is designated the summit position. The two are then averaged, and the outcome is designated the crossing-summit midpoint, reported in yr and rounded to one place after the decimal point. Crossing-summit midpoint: 281.5 yr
